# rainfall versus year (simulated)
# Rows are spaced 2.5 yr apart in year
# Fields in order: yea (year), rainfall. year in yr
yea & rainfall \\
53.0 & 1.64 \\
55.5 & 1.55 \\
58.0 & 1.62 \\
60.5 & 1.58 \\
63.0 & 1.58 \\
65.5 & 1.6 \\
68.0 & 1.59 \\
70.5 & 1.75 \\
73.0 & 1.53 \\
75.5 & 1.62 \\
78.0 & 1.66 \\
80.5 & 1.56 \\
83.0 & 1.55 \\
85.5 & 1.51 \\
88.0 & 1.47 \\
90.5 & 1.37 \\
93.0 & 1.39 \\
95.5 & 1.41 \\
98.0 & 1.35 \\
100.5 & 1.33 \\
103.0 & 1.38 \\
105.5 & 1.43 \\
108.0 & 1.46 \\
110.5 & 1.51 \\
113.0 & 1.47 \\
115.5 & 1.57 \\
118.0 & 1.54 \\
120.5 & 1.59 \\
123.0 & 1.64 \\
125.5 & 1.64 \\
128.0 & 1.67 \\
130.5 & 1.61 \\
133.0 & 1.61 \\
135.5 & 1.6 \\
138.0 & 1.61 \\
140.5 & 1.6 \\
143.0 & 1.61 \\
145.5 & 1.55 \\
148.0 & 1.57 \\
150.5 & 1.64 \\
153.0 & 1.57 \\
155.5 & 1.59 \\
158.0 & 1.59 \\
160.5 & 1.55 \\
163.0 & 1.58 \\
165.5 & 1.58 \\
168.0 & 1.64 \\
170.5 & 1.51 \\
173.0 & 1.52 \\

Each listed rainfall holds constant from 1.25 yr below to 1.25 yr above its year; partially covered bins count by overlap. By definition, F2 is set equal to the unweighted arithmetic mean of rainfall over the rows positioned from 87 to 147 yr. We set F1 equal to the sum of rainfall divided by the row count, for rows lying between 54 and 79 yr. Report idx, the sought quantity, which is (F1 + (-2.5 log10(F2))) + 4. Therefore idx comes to 5.16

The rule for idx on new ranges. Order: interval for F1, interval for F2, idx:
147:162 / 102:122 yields 5.15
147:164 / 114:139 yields 5.07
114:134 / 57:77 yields 5.09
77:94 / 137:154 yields 5.00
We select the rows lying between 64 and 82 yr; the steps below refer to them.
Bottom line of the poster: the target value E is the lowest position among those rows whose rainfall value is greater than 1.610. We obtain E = 70.5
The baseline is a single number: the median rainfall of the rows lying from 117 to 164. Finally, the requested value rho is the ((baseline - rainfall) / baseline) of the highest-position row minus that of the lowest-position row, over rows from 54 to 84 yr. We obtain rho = 0.00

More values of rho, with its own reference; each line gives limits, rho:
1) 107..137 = -0.09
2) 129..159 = 0.01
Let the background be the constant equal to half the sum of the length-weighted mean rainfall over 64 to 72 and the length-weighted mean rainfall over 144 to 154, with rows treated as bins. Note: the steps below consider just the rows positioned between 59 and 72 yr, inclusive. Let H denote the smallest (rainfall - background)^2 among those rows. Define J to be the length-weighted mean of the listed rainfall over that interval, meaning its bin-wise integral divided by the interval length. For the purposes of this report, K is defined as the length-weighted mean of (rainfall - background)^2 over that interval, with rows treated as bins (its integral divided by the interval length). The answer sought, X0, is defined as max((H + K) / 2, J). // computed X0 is 1.62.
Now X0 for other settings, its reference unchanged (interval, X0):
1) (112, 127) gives 1.58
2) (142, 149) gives 1.58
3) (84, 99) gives 1.42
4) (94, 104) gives 1.37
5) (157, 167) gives 1.58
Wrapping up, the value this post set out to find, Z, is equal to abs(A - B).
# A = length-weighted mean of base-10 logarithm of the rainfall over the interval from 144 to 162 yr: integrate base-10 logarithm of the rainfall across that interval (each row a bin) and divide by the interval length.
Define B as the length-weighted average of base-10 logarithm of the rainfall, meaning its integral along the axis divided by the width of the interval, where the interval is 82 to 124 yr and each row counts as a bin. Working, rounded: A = 0.199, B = 0.166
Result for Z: 0.033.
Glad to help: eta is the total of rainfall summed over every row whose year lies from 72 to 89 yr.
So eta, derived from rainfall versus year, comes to 10.9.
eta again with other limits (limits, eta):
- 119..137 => 11.4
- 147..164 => 11.1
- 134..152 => 11.2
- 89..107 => 9.7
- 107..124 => 10.8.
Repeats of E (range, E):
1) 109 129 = 123.0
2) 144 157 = 150.5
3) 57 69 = 58.0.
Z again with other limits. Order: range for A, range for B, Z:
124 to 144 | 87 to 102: 0.068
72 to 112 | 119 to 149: 0.040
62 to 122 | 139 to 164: 0.022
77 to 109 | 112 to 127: 0.037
